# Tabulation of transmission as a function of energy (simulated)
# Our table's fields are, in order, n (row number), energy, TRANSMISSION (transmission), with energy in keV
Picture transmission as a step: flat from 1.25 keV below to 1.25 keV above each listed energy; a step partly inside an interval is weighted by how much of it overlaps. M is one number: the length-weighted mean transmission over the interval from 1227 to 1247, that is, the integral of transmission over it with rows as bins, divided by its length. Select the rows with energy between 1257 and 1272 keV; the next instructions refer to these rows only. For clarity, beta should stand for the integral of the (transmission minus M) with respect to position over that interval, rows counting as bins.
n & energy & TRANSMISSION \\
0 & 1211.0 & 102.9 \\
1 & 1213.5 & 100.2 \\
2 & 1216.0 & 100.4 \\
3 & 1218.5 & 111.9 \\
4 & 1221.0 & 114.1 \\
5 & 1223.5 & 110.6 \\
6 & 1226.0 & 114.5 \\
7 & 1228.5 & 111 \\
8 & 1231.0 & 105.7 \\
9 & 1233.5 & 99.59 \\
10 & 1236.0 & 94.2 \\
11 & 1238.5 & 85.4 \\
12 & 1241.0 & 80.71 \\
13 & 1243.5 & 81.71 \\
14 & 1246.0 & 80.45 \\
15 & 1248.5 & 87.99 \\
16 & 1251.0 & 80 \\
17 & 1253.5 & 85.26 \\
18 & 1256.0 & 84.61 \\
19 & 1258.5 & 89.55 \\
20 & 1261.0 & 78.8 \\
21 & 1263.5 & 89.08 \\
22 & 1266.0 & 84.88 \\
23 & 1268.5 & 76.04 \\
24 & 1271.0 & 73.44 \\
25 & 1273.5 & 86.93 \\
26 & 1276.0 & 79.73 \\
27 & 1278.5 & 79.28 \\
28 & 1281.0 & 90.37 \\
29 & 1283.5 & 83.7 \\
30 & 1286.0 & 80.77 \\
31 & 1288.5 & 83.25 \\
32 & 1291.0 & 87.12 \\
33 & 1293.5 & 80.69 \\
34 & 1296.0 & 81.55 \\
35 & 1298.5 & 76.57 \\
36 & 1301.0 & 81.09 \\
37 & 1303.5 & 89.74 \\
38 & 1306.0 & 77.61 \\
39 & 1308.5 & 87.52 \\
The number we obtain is -159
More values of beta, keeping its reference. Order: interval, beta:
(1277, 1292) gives -132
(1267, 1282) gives -178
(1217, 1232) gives 277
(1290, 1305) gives -152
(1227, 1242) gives 58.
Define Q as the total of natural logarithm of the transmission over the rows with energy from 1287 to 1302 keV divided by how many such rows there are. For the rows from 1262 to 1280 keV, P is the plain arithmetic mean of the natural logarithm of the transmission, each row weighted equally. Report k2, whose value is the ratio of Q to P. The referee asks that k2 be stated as 1.00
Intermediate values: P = 4.40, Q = 4.40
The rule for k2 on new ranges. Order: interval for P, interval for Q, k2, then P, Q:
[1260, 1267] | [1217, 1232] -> 1.06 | 4.43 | 4.71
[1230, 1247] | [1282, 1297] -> 0.98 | 4.49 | 4.42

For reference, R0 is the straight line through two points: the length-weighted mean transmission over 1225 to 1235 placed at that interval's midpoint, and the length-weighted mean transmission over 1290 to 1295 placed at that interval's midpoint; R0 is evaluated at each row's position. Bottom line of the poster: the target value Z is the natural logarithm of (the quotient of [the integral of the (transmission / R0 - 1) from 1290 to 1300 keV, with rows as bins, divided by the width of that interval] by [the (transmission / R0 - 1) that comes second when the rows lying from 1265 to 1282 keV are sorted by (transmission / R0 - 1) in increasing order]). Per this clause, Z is -2.4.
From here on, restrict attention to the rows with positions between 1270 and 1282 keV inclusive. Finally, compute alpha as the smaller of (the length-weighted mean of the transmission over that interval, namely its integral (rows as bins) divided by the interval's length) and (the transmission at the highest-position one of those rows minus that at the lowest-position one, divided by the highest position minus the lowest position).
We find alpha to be 1.7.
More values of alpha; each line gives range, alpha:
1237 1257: 0.0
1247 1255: -0.5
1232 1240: -2.8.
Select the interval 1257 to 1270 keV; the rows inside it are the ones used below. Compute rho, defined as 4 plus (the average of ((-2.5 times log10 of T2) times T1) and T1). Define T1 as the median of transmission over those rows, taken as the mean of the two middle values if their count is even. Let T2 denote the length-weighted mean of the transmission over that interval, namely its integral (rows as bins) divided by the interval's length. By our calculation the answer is -157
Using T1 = 85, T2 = 83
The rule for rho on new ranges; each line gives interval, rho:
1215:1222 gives -225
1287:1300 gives -150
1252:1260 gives -160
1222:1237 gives -216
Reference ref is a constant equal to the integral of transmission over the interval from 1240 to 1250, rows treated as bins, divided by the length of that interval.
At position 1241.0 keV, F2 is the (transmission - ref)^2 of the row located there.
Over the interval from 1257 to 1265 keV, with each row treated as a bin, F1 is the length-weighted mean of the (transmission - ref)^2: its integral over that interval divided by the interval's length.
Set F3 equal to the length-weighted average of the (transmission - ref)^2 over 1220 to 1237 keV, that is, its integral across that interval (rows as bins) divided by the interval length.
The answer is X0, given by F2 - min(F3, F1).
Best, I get -28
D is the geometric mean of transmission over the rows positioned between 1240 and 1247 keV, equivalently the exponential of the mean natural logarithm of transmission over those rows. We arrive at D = 81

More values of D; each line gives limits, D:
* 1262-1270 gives 83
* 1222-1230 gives 112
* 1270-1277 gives 80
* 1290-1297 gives 83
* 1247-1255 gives 84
